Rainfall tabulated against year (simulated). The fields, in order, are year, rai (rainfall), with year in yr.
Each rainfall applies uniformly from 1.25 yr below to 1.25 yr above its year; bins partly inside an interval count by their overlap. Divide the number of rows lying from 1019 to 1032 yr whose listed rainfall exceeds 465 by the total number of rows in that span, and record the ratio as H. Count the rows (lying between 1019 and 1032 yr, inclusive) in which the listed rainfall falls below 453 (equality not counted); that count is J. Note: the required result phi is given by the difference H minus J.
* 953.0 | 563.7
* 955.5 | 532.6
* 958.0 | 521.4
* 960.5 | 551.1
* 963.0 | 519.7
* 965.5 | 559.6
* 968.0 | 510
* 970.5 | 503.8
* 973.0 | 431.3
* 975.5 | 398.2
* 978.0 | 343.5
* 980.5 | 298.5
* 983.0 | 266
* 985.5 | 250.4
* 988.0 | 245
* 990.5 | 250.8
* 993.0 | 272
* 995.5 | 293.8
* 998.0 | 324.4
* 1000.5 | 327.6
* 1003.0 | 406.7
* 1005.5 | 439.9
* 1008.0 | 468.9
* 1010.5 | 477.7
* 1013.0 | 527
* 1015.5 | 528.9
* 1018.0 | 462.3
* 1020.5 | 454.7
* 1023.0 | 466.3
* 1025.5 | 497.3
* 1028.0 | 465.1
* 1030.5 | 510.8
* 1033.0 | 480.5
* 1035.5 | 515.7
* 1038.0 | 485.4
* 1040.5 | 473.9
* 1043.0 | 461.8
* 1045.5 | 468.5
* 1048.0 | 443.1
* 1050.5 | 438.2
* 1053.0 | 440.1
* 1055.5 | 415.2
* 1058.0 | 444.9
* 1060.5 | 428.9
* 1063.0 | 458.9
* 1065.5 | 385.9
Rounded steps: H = 0.80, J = 0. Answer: 0.8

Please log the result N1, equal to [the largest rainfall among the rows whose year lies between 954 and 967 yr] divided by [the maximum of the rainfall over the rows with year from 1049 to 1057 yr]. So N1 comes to 1.27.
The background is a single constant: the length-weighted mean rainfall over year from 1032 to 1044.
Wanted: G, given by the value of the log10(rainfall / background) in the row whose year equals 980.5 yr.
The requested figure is -0.21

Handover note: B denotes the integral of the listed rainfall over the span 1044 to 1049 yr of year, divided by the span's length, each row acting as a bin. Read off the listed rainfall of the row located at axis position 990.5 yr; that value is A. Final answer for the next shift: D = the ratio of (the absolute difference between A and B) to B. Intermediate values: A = 250.8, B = 457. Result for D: 0.45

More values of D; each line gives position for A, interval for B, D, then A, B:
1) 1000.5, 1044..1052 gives 0.27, 327.6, 450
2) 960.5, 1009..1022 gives 0.13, 551.1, 489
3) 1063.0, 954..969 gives 0.14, 458.9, 533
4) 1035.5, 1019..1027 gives 0.09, 515.7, 472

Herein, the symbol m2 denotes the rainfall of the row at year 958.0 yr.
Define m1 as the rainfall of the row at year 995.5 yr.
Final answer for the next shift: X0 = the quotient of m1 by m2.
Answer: 0.56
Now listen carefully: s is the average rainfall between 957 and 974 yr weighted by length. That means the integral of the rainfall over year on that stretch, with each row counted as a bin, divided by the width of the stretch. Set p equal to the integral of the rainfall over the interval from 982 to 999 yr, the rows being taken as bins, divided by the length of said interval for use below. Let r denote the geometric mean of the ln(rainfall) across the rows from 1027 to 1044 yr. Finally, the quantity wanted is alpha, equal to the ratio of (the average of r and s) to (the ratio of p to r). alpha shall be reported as 5.9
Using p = 271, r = 6.18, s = 515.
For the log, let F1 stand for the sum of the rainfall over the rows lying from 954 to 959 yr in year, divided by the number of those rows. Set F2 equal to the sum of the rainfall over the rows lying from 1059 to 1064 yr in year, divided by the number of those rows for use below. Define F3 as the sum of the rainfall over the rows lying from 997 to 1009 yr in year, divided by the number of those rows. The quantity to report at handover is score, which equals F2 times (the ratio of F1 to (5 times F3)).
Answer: 119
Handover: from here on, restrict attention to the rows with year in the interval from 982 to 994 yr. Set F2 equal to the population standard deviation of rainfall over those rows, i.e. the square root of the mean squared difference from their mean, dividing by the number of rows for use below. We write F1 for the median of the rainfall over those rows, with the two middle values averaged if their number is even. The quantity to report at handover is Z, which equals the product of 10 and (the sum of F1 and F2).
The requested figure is 2611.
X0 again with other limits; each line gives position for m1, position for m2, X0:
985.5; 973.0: 0.58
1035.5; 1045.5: 1.10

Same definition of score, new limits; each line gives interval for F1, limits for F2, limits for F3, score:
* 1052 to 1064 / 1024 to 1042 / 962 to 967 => 79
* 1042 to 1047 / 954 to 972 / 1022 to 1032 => 101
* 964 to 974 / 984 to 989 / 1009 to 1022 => 51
